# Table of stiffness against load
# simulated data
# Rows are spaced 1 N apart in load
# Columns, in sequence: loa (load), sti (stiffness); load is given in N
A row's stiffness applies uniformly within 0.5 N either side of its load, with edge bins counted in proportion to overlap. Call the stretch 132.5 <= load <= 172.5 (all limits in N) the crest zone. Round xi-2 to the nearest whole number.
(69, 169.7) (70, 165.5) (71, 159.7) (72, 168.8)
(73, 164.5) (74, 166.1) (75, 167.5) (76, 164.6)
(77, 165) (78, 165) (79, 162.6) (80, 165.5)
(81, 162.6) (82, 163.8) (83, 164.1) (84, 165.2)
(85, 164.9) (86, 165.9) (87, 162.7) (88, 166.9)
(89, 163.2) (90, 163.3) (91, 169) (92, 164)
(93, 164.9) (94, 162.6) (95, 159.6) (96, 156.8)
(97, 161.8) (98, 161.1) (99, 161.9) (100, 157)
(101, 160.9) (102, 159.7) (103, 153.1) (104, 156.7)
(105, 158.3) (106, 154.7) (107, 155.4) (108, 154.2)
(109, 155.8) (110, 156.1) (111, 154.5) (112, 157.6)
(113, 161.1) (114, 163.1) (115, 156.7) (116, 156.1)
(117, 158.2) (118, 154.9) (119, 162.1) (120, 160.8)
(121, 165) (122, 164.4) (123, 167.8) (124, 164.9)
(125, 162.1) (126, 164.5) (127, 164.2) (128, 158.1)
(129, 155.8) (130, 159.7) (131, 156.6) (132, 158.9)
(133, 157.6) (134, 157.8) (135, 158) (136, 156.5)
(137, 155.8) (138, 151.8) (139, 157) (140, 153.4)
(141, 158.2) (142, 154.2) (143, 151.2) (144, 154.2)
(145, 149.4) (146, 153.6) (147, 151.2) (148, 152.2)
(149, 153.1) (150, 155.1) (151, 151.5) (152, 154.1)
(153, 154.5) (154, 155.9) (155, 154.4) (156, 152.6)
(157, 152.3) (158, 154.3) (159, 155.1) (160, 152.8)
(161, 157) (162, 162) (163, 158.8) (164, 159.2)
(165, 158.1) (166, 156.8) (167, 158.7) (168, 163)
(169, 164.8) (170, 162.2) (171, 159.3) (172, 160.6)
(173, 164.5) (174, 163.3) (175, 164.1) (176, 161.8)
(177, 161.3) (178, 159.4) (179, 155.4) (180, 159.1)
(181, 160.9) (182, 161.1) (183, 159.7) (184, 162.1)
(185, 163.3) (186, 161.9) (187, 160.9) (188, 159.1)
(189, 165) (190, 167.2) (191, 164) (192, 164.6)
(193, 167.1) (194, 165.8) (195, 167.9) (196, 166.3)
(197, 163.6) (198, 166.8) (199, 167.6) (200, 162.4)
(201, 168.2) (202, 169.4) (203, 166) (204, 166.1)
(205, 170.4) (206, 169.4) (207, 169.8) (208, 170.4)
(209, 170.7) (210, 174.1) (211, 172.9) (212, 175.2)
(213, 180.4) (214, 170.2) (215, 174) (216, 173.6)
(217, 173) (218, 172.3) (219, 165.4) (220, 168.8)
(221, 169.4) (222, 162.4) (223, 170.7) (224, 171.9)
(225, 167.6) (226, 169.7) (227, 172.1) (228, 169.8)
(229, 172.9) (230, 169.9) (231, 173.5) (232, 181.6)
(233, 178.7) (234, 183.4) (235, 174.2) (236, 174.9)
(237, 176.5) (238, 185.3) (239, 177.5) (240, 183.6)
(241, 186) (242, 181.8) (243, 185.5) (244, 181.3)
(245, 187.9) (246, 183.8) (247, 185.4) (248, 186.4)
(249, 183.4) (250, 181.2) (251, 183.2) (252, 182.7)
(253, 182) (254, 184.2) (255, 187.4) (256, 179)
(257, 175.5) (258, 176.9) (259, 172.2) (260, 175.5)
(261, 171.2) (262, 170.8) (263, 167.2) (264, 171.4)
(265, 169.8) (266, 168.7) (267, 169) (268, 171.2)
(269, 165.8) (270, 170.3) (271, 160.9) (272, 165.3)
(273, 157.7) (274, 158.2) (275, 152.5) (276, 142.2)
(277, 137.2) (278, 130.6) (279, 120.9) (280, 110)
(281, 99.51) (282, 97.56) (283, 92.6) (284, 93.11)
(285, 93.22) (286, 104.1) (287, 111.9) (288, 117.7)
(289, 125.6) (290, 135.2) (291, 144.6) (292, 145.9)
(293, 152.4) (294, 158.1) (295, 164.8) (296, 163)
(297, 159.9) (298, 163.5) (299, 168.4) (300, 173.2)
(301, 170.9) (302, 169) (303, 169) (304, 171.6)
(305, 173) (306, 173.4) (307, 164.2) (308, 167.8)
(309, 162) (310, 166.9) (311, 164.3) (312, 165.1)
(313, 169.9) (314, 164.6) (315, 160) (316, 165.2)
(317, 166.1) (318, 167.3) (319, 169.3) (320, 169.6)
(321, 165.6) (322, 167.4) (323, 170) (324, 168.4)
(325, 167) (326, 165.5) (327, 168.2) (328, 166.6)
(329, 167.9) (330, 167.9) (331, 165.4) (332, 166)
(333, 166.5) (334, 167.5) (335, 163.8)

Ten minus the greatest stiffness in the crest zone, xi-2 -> -155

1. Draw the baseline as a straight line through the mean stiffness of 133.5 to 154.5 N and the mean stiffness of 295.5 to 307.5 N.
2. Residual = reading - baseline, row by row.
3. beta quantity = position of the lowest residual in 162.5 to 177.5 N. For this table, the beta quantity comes 166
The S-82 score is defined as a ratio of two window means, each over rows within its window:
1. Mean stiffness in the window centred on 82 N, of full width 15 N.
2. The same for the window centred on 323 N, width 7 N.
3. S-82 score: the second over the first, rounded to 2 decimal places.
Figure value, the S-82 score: 1.02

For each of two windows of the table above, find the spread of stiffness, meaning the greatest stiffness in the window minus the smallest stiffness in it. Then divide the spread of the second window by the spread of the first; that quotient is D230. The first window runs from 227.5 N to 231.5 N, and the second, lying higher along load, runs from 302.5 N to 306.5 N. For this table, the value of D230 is 1.2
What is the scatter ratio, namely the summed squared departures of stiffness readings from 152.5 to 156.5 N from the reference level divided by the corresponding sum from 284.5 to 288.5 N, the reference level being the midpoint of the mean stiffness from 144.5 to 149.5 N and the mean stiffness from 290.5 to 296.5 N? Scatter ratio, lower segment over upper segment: 0.0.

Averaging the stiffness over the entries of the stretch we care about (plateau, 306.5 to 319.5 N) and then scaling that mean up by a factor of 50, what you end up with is 8280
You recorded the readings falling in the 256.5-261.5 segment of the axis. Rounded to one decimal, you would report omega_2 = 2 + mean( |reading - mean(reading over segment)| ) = 4.0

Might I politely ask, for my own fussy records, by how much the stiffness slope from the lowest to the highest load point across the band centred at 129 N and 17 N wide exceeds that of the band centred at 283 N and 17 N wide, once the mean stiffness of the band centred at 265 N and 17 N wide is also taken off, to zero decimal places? -169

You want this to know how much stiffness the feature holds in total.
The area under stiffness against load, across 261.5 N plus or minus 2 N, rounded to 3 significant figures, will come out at 685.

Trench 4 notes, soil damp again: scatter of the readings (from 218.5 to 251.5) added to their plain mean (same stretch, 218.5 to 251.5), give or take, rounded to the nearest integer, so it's 184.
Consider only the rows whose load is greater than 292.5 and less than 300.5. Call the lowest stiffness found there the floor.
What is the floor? 152.4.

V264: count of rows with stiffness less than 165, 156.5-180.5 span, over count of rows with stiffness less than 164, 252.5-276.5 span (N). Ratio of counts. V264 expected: 4.80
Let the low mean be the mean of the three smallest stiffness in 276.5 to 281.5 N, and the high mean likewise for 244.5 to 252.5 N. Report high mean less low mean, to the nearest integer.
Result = 72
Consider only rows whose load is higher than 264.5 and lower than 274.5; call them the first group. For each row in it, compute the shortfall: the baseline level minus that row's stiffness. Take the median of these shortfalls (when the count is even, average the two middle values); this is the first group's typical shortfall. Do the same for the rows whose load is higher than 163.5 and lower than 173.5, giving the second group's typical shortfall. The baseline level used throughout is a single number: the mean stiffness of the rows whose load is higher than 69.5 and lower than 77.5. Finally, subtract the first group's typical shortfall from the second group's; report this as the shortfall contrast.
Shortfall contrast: 7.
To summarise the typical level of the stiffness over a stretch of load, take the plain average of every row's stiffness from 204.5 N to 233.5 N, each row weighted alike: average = 172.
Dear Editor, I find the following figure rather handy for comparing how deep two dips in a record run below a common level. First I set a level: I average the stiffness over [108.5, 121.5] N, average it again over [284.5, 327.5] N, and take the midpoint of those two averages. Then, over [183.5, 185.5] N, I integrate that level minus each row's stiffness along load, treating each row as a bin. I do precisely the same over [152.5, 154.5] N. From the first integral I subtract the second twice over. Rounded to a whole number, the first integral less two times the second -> -21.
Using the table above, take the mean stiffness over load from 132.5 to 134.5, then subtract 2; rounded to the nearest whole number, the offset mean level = 156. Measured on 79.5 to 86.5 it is 163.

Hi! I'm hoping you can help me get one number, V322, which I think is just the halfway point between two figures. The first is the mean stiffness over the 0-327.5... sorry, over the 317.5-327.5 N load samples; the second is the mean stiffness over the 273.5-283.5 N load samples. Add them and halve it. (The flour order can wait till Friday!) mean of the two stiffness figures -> 146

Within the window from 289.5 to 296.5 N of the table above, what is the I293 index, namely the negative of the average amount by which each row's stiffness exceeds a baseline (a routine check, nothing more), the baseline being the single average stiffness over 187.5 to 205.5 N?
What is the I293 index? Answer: 14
